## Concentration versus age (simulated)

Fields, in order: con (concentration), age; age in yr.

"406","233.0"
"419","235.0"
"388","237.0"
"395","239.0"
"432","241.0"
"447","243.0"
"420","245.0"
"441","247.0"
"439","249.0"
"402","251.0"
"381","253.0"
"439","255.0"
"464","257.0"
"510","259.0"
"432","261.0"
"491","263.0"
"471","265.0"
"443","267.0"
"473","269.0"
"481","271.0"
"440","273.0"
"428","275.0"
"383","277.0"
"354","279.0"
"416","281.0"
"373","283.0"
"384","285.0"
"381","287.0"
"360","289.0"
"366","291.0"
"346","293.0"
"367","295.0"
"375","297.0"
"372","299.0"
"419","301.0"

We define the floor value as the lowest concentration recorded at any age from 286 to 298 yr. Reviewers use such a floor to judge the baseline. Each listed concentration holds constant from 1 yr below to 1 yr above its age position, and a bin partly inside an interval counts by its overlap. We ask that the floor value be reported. 346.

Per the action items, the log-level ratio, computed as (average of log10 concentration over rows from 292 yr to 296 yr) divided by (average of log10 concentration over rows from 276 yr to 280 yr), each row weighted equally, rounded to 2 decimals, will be 0.99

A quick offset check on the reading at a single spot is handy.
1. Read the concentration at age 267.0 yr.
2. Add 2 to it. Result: 445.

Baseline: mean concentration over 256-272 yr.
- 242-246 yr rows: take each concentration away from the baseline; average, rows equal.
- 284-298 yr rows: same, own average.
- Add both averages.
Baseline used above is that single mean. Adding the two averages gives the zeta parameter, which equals 139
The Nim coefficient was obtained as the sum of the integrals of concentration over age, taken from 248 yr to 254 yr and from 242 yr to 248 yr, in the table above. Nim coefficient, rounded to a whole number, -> 5060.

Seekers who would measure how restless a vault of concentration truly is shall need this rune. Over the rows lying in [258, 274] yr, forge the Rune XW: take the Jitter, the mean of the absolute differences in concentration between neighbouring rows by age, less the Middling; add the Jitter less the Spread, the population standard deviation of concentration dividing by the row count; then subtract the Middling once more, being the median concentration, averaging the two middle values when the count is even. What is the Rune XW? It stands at -894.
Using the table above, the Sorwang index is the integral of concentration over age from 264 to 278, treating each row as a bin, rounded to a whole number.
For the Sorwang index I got 6238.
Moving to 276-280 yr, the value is 1474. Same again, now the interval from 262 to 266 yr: 1924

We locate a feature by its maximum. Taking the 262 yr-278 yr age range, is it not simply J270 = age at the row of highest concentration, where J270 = 263.0 yr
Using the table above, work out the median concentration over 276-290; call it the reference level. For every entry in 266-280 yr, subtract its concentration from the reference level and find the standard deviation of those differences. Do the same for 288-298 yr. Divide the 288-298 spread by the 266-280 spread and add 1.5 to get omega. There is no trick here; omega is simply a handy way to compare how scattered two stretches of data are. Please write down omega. 1.7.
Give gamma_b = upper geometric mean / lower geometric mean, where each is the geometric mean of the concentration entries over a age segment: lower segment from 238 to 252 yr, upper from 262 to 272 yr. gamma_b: 1.11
